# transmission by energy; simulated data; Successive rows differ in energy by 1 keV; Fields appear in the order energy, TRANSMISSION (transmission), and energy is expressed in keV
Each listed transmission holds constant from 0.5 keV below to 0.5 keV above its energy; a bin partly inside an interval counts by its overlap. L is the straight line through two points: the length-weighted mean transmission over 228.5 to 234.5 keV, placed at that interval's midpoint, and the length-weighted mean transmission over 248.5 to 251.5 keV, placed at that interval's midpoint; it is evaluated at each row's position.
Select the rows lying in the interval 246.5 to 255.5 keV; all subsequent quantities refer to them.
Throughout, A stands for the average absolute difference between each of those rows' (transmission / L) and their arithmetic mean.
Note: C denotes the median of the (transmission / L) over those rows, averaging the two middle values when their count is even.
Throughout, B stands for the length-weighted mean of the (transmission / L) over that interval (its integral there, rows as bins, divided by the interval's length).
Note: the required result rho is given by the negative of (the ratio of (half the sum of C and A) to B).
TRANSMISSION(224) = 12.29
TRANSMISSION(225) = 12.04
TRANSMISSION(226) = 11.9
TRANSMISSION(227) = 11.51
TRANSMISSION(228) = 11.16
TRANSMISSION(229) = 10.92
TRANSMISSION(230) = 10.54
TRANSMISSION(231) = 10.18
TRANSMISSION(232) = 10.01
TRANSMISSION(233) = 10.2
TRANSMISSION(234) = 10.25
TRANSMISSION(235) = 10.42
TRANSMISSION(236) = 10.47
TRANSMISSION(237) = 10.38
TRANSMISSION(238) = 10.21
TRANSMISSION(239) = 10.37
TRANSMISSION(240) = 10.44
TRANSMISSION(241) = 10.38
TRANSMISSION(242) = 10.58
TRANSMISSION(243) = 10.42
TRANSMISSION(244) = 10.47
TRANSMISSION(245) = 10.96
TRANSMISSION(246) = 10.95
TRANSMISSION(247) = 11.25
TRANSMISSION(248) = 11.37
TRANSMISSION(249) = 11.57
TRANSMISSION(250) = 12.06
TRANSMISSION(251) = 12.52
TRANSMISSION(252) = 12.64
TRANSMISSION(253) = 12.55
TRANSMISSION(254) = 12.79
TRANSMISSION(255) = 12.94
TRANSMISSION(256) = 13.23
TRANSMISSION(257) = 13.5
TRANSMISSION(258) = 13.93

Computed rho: -0.522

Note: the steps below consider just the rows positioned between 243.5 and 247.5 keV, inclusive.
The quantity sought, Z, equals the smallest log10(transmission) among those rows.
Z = 1.02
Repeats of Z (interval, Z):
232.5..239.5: 1.01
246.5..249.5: 1.05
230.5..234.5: 1.00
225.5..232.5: 1.00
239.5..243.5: 1.02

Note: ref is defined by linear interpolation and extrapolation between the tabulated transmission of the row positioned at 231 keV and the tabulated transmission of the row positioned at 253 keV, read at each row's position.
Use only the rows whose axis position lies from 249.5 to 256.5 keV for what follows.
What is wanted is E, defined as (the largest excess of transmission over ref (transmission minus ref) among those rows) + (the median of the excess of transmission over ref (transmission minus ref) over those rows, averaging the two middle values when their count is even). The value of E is 0.5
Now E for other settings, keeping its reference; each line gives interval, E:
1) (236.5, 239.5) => -1.1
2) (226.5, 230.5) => 2.9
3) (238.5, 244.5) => -1.5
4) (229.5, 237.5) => 0.2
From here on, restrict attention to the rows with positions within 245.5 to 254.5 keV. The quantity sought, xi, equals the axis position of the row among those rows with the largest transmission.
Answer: 254 keV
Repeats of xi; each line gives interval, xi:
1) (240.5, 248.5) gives 248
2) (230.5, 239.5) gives 236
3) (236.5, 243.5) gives 242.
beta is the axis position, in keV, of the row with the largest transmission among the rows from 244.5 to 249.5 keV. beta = 249 keV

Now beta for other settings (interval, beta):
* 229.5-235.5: 230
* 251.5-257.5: 257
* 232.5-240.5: 236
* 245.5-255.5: 255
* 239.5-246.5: 245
